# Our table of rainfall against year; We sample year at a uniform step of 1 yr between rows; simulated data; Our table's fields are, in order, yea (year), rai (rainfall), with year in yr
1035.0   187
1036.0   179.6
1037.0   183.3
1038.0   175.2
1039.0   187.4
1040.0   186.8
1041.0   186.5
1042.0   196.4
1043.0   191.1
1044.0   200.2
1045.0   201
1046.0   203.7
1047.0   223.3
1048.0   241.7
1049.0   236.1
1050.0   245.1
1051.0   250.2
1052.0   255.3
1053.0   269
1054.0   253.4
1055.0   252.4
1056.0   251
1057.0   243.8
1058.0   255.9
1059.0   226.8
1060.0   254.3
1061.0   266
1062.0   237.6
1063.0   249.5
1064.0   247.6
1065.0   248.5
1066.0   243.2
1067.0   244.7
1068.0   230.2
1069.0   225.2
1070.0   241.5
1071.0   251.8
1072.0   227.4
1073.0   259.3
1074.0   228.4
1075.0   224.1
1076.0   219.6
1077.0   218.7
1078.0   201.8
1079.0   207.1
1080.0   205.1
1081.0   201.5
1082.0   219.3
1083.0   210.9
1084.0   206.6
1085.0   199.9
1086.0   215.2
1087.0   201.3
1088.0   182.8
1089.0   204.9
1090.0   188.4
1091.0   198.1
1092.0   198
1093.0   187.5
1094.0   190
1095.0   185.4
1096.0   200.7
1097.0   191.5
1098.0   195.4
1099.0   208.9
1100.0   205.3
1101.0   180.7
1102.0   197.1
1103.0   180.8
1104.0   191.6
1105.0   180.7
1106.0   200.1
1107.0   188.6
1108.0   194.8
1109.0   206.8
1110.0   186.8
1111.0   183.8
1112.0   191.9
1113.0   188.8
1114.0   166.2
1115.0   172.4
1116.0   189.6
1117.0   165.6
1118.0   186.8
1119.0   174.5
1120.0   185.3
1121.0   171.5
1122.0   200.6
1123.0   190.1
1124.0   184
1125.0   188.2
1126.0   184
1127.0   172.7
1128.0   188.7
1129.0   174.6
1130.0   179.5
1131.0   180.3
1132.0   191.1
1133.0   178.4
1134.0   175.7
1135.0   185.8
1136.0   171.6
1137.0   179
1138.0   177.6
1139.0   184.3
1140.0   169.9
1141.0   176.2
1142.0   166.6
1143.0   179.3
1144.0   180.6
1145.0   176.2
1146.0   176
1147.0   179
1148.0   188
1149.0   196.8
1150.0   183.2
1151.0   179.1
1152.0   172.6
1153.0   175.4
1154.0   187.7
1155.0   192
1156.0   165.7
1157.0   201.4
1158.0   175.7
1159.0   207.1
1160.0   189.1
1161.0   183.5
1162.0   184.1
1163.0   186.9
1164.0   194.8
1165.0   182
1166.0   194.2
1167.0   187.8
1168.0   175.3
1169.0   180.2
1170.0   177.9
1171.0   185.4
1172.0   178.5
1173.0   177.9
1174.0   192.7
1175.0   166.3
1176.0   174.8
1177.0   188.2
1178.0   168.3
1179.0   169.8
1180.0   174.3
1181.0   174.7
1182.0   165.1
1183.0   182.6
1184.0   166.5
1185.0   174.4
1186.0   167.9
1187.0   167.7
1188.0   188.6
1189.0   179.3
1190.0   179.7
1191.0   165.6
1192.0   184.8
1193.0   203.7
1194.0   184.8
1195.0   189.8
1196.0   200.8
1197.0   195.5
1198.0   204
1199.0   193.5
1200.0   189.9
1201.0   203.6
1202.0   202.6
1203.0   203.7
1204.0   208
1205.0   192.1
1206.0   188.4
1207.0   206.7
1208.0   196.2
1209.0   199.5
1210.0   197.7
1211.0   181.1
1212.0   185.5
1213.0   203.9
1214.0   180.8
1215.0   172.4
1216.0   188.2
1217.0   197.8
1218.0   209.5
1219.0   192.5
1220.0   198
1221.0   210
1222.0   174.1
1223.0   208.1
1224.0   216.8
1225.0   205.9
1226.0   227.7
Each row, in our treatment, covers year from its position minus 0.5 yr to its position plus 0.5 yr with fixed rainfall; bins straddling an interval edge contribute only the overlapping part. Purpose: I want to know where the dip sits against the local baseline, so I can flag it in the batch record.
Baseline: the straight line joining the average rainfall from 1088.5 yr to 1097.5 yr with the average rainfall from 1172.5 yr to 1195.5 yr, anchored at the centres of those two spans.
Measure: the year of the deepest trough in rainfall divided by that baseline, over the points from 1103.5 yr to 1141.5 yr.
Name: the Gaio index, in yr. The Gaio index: 1117.0 yr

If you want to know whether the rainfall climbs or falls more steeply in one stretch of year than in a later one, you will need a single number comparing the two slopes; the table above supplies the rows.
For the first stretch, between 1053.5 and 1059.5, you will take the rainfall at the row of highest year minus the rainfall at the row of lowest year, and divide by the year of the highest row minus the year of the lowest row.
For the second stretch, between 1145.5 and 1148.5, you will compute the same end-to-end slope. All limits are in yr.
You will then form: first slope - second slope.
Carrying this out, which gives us -11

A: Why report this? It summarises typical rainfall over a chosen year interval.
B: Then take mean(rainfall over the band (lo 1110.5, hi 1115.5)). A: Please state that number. 181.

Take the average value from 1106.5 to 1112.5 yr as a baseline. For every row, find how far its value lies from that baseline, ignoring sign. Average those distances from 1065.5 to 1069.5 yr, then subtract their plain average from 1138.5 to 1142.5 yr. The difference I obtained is 26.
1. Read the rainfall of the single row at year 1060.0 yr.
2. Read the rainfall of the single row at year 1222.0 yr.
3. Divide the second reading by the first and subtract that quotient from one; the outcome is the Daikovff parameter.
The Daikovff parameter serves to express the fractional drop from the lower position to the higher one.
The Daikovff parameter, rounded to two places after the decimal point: 0.32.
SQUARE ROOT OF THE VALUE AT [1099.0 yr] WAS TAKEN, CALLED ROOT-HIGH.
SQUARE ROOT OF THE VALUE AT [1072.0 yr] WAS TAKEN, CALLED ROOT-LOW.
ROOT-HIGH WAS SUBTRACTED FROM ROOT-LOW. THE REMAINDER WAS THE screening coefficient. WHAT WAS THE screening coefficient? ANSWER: 0.6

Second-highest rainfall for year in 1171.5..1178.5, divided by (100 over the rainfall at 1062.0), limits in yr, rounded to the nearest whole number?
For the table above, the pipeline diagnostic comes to 447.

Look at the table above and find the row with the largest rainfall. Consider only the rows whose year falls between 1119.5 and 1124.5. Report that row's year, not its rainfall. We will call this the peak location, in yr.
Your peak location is 1122.0 yr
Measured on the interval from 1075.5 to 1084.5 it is 1076.0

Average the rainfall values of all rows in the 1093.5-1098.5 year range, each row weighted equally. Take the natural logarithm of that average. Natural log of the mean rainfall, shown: 5.26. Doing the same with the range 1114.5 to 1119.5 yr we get 5.18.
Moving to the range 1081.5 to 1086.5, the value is 5.35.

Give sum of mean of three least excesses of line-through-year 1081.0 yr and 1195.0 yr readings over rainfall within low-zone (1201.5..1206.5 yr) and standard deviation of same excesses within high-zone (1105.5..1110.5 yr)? -8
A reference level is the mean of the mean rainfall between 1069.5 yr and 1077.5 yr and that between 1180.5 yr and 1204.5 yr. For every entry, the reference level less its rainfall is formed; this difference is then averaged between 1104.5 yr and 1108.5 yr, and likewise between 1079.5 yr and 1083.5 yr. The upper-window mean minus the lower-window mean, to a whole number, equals 18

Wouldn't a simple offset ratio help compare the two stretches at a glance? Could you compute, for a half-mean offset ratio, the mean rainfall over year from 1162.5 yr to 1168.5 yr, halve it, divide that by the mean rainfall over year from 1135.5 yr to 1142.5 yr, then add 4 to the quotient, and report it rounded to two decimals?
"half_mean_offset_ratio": 4.53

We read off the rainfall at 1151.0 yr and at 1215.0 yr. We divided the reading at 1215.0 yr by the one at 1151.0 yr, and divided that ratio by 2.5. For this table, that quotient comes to 0.39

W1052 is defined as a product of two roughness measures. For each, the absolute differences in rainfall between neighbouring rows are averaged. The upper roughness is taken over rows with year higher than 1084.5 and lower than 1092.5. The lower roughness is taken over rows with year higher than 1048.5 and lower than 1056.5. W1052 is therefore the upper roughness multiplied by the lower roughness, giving 100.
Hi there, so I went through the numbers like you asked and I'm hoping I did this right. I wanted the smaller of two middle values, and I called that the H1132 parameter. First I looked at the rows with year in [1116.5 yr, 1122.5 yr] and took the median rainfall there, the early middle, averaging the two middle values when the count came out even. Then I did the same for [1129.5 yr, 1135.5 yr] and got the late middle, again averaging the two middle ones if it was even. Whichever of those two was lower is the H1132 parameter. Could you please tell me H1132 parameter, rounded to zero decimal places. 180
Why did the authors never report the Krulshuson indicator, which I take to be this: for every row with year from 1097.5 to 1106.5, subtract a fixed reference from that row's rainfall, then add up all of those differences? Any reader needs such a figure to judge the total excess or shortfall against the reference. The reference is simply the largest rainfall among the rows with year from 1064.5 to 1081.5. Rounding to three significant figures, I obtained -593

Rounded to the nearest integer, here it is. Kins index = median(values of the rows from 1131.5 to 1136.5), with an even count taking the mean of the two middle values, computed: 178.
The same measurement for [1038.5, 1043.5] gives 187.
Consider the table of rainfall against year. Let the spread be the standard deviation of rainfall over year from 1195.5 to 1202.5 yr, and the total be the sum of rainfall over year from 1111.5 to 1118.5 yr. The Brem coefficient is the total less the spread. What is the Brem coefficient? 1256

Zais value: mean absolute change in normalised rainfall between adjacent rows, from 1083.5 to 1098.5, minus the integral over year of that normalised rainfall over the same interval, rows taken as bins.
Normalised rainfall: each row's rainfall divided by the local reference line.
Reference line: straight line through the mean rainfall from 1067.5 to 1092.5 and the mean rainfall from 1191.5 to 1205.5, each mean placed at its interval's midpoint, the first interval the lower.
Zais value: -13.8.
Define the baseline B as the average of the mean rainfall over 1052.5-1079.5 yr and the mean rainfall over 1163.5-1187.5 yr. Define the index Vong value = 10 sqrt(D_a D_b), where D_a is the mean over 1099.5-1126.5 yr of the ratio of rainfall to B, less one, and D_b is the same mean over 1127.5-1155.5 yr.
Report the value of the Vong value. 1.21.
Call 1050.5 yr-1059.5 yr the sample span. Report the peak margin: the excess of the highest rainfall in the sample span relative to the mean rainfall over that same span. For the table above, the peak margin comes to 18.1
